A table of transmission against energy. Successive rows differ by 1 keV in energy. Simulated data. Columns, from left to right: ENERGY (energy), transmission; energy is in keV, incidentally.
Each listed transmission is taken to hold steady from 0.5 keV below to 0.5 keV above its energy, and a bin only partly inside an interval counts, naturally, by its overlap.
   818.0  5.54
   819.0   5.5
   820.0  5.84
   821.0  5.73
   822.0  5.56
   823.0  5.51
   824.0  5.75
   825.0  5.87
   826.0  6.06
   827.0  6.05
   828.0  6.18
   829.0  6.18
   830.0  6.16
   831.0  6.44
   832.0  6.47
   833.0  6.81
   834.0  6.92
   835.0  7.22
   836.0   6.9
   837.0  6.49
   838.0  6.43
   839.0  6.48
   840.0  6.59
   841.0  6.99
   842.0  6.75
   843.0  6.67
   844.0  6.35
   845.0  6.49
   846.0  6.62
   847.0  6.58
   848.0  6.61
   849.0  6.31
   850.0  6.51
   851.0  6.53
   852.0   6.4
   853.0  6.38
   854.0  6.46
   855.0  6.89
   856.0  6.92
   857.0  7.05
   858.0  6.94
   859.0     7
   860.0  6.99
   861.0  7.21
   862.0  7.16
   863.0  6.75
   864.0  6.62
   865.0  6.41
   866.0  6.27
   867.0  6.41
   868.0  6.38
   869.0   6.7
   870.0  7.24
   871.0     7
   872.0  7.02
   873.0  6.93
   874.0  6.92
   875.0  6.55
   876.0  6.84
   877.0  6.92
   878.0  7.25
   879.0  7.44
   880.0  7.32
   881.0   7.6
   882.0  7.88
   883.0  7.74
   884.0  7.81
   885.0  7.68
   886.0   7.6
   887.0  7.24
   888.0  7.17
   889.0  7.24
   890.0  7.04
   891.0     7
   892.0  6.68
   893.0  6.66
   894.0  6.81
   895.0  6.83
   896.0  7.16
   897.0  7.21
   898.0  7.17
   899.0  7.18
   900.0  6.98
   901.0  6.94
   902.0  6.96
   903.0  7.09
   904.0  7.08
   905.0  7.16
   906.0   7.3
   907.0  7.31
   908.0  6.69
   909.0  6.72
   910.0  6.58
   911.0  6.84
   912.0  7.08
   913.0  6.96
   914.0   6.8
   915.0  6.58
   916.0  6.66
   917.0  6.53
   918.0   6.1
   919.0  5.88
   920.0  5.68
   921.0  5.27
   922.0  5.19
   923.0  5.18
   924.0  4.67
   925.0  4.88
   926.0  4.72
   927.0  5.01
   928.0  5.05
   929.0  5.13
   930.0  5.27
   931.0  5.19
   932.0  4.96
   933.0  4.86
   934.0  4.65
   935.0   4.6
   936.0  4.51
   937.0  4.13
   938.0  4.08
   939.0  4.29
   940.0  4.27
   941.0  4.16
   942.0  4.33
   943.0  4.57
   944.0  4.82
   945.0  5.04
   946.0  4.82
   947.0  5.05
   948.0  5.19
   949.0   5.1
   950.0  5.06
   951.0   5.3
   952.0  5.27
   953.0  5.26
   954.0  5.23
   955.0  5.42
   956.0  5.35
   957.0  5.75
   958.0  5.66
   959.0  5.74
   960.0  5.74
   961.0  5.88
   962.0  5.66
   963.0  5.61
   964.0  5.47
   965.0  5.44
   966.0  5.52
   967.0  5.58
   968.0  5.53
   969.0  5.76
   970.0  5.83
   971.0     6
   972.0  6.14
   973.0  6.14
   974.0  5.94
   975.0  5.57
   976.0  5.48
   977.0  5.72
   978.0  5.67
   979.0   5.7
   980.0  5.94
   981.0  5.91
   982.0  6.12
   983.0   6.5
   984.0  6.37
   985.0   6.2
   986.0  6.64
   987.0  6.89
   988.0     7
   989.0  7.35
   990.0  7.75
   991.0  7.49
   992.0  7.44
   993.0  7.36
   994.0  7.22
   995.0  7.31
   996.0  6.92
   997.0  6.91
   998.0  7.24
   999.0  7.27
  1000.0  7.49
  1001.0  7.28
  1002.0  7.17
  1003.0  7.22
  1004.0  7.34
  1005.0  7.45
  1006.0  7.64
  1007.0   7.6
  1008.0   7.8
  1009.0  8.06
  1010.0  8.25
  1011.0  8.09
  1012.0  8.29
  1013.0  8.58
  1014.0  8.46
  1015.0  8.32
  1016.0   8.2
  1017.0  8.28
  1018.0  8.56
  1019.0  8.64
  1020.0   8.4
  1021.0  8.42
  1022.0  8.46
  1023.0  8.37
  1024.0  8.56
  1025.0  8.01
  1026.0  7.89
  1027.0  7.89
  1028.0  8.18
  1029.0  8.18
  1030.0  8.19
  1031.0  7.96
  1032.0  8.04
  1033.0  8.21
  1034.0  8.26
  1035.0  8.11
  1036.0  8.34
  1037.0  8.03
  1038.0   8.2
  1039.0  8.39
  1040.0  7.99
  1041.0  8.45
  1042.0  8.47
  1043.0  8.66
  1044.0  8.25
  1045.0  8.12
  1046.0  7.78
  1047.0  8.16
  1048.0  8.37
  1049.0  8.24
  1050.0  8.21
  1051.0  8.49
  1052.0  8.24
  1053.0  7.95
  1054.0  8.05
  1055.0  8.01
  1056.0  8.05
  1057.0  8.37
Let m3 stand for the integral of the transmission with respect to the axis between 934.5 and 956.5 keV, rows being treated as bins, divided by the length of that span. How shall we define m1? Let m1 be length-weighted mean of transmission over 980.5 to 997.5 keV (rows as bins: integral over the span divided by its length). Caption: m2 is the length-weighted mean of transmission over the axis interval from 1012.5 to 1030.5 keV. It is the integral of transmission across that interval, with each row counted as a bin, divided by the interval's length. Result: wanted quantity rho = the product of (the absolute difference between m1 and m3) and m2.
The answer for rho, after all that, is 17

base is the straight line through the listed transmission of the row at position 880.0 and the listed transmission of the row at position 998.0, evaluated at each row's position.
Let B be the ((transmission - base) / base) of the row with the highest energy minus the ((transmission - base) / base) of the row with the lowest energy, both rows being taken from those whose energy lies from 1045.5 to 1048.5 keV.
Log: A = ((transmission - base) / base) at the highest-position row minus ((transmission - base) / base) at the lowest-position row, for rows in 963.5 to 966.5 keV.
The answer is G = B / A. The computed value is 11.7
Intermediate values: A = 0.007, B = 0.08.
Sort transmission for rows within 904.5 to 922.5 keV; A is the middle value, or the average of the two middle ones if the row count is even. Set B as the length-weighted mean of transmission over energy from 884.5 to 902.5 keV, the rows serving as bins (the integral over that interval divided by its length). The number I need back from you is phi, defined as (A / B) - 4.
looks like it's -3.06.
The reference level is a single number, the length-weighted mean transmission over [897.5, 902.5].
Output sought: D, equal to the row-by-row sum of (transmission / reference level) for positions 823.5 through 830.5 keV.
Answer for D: 6.0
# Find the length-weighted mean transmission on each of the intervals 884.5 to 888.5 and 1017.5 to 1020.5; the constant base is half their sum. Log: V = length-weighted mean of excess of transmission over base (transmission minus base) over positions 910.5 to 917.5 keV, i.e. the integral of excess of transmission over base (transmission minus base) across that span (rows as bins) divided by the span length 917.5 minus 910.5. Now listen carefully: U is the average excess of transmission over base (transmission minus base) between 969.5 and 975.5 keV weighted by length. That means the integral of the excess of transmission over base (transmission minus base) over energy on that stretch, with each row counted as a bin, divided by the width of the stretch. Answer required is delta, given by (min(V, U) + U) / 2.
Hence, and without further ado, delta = -2.0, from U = -2.0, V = -1.2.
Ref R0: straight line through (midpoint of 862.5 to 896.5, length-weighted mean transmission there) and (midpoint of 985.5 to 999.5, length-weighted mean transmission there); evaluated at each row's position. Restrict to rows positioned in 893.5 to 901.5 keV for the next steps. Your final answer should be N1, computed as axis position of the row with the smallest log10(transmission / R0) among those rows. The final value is 894.0 keV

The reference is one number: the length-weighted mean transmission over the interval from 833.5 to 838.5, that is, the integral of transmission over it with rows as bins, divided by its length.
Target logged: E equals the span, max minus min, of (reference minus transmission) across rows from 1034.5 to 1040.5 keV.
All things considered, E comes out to 0.40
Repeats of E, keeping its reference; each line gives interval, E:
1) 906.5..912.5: 0.73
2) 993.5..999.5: 0.40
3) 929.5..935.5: 0.67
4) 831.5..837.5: 0.75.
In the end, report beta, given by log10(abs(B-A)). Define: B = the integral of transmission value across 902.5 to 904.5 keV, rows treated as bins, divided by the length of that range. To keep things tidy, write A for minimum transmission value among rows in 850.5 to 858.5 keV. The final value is -0.15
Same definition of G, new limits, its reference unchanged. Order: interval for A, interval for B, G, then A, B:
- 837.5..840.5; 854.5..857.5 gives 1.0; 0.022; 0.02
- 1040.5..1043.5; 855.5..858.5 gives 0.1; 0.029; 0.00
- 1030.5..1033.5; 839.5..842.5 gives 0.6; 0.035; 0.02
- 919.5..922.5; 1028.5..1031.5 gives 0.5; -0.067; -0.03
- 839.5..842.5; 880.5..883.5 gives 0.9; 0.022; 0.02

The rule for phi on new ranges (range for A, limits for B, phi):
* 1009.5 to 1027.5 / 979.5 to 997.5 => -2.78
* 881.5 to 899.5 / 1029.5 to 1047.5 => -3.13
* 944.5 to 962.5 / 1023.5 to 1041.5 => -3.35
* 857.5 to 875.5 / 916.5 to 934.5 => -2.68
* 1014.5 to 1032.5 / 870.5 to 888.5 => -2.87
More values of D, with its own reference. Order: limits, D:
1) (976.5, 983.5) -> 5.9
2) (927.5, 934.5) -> 5.0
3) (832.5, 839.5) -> 6.7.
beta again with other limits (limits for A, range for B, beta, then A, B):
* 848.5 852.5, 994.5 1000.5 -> -0.06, 6.31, 7.2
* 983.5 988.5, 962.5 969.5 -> -0.19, 6.2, 5.6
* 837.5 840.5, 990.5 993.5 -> 0.00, 6.43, 7.4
